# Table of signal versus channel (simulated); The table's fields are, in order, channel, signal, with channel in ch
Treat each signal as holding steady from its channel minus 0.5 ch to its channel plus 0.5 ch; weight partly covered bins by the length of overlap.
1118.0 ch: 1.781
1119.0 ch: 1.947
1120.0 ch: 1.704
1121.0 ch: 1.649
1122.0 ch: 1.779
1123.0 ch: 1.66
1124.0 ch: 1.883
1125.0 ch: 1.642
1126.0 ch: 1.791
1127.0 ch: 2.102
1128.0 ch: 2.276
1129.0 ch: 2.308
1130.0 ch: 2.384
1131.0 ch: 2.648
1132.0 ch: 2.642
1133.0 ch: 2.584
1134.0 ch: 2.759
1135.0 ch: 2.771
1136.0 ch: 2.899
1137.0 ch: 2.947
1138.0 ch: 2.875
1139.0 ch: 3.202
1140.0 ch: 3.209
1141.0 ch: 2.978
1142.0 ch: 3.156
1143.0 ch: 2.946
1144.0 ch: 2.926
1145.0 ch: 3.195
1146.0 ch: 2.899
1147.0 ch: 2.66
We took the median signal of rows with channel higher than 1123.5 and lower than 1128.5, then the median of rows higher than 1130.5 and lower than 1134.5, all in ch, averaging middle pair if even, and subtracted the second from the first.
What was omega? -0.76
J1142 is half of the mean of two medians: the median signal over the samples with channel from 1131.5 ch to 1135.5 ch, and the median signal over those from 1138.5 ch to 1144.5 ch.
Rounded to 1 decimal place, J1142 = 1.4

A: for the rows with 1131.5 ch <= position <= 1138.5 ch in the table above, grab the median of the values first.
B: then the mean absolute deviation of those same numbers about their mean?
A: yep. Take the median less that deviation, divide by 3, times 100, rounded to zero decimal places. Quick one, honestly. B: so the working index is 89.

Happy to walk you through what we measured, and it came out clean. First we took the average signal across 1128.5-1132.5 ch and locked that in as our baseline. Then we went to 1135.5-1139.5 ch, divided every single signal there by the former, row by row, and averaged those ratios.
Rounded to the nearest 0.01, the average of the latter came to 1.19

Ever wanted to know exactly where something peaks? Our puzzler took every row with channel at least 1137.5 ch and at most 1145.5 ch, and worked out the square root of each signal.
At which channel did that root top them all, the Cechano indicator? 1140.0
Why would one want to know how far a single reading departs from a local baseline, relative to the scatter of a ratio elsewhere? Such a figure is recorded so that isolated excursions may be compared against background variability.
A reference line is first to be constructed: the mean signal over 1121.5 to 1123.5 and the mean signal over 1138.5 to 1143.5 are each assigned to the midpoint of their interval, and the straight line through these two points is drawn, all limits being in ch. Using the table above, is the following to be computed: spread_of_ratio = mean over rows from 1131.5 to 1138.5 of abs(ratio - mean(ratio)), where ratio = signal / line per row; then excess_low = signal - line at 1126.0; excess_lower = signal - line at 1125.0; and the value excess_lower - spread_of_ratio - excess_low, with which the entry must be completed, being -0.10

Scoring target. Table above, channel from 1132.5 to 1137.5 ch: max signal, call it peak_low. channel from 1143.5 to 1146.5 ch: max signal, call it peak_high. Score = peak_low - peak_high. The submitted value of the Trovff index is -0.2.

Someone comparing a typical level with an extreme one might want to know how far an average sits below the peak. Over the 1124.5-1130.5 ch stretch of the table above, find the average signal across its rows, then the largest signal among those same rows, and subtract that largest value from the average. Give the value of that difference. -0.300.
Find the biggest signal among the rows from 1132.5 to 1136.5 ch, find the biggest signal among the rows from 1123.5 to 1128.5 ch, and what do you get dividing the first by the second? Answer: 1.27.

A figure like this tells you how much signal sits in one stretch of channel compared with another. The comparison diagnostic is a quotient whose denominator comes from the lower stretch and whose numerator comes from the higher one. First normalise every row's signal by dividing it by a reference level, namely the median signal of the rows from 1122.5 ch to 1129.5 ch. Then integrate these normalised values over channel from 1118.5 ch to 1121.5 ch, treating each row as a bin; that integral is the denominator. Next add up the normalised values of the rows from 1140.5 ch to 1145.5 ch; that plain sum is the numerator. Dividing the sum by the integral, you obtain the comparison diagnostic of 2.9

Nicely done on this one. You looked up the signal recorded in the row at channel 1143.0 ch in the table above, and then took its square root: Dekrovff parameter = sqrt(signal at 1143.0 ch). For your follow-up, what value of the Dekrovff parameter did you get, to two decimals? 1.72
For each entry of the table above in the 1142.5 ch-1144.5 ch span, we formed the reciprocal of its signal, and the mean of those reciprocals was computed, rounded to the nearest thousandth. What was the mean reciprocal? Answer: 0.341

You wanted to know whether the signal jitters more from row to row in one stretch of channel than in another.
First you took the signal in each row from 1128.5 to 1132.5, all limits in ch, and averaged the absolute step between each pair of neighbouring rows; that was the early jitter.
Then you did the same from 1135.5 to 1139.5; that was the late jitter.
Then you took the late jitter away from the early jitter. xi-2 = -0.03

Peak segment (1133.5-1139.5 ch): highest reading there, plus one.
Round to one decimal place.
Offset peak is 4.2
